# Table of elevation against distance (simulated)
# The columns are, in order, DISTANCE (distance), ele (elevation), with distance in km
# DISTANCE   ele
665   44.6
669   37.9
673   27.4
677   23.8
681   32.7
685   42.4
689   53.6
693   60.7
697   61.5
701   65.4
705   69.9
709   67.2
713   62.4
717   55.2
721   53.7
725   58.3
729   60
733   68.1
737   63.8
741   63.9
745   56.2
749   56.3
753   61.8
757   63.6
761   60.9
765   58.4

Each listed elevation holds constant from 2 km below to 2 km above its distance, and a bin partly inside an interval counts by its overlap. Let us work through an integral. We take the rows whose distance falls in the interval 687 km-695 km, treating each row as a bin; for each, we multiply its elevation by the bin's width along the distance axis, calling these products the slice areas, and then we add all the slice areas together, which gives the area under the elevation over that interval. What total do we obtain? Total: 457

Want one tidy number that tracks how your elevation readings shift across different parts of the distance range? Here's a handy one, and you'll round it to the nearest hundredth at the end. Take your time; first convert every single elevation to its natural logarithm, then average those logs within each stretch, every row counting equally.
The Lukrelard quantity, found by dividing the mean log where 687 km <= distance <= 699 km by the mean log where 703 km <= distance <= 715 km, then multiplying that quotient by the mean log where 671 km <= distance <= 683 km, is 3.22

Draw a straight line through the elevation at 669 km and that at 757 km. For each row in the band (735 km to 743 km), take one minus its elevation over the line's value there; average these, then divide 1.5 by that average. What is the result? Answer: -16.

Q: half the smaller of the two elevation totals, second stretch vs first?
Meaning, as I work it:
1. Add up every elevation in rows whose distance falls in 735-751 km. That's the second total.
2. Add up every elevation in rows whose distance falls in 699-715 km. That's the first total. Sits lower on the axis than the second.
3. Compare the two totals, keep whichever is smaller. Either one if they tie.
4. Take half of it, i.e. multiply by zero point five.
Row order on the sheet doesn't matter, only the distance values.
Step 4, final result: 120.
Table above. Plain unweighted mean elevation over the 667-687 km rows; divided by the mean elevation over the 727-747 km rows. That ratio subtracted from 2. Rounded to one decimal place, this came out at 1.5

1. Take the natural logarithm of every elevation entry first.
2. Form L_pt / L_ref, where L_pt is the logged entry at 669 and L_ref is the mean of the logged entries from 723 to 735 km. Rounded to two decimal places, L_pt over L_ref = 0.88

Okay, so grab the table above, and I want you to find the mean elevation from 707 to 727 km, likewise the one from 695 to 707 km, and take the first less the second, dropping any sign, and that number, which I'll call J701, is 6.2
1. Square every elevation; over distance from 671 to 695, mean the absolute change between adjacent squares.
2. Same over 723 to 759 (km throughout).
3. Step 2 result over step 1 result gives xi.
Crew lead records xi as 0.687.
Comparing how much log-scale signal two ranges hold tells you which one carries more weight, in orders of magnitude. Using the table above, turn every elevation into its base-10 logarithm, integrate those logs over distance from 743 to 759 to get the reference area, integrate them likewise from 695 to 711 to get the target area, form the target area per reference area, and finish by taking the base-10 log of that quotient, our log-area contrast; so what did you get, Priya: 0.01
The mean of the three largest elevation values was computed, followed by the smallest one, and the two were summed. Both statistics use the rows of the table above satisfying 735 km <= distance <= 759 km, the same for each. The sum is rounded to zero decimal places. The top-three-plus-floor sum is 120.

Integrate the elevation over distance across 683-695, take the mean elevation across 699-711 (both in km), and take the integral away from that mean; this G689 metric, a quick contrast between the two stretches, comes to -559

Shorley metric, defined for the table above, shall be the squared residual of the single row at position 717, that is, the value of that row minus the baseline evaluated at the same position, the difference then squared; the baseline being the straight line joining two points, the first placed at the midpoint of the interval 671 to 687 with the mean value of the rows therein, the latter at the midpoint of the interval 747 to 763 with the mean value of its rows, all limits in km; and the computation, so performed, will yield 83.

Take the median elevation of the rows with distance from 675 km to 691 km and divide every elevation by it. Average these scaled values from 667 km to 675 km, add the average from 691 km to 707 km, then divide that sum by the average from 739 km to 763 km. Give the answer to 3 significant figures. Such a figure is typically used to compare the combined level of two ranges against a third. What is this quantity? 1.61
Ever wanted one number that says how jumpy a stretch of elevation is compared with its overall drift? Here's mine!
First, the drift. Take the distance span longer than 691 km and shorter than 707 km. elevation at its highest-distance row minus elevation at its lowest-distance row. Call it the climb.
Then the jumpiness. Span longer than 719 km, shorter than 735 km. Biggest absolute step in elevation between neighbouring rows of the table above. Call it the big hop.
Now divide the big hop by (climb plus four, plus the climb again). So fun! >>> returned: 0.36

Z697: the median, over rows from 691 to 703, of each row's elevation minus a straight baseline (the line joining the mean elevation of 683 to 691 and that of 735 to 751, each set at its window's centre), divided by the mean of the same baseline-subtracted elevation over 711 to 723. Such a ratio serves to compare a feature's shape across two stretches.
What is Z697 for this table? 4.3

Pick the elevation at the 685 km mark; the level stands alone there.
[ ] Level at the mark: 42.4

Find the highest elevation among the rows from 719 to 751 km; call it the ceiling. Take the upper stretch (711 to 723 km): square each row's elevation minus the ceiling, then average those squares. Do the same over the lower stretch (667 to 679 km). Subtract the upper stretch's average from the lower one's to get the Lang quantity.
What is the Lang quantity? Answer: 1375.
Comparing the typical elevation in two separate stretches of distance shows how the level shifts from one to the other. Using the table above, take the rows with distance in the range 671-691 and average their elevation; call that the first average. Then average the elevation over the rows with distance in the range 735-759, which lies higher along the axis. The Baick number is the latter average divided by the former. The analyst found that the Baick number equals 1.7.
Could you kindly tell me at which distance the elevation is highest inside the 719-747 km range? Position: 733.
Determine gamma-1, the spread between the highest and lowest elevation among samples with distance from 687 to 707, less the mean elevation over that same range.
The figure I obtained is -46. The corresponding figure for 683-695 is -34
